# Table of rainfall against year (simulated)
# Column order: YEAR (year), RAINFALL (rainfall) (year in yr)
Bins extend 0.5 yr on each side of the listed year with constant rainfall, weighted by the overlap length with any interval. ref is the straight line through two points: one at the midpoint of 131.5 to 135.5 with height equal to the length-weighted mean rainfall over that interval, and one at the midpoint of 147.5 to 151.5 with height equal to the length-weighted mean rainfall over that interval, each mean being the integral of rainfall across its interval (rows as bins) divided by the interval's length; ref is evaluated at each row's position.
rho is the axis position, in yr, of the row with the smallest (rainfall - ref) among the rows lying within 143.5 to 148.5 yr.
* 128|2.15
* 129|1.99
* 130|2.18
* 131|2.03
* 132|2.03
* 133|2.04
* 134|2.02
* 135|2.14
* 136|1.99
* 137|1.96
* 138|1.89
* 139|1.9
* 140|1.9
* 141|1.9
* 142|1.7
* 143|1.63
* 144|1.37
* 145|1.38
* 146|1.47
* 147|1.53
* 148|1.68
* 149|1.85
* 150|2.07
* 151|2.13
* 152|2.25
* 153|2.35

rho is 144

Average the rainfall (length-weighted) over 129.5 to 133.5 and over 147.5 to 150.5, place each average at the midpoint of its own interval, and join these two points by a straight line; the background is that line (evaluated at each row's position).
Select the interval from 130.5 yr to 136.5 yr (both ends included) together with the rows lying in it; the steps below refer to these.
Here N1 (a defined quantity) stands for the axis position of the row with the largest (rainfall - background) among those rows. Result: 135 yr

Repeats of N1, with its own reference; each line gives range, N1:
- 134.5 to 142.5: 135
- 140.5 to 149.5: 149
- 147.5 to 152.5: 152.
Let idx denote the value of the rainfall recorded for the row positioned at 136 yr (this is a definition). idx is 1.99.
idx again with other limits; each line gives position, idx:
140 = 1.9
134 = 2.02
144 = 1.37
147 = 1.53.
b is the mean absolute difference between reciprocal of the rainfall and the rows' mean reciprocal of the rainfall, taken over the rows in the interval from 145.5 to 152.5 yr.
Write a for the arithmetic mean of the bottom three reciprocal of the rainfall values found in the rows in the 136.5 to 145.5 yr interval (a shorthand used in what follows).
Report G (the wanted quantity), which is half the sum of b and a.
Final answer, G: 0.299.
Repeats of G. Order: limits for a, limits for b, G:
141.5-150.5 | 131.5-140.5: 0.277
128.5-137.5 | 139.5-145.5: 0.272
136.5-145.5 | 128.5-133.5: 0.266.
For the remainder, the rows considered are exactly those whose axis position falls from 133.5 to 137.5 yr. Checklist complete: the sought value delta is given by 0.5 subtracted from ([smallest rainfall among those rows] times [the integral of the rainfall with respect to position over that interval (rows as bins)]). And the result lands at 15.4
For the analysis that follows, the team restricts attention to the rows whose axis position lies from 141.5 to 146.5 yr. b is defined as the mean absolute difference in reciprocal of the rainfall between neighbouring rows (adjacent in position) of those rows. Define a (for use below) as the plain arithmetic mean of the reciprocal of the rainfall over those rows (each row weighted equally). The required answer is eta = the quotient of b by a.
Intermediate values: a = 0.67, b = 0.048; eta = 0.07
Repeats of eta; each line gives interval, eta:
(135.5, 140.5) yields 0.01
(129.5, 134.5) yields 0.02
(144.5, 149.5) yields 0.07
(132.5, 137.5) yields 0.04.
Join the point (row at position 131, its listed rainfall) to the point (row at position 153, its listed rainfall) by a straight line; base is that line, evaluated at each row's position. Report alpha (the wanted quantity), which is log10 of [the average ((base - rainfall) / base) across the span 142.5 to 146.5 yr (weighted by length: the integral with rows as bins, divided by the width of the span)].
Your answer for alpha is -0.46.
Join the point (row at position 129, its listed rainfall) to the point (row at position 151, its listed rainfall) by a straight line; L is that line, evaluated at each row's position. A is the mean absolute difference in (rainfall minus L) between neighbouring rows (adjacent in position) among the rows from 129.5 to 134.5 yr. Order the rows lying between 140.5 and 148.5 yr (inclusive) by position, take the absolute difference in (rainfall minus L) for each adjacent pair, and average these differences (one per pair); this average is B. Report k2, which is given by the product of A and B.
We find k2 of 0.006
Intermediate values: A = 0.048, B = 0.12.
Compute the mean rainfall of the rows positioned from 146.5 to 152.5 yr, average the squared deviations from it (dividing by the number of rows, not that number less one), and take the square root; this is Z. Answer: 0.25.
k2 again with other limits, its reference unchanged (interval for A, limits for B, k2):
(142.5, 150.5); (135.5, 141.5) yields 0.003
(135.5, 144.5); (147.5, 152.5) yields 0.012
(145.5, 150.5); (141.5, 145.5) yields 0.017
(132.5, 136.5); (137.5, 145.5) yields 0.008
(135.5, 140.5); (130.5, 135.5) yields 0.001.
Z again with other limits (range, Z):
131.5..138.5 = 0.07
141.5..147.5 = 0.12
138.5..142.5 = 0.09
